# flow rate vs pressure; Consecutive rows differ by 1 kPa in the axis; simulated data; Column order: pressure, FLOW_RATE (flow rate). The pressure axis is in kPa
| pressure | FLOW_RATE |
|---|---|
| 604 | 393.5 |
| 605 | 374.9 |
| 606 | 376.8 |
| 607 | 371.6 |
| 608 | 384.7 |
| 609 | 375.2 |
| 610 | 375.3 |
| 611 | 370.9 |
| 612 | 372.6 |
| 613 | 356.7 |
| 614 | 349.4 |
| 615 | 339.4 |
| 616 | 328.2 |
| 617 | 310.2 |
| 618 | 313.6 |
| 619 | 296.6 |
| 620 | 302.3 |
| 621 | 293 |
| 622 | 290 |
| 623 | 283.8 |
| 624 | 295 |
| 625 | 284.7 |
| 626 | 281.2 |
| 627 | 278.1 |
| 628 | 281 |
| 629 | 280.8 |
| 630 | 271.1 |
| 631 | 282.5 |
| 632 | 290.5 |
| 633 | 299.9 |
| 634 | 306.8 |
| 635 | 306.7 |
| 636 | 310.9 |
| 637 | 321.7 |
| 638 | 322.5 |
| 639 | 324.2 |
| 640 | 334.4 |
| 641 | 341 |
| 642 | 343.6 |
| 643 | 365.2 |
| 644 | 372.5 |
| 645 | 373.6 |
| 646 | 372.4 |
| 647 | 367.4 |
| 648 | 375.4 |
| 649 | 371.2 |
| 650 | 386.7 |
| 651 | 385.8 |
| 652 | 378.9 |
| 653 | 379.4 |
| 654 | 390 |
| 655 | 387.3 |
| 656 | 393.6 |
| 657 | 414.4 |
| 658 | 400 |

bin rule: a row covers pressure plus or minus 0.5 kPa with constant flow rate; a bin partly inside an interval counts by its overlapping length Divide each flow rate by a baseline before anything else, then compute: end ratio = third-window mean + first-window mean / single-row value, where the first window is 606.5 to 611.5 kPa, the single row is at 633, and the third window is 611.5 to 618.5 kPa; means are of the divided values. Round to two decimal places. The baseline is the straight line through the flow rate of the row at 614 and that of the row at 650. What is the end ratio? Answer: 2.31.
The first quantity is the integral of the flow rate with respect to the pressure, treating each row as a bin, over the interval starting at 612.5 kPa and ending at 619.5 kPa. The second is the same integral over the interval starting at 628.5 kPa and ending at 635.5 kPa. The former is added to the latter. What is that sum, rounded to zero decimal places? 4332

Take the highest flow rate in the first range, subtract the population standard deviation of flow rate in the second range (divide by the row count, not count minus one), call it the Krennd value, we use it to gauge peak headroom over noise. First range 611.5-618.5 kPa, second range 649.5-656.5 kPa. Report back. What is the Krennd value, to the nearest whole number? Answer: 368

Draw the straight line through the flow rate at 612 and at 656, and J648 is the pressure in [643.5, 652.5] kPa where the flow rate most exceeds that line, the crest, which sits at 650 kPa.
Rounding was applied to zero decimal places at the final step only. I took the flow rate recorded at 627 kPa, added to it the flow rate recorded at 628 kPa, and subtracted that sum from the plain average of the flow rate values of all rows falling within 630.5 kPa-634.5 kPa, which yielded -264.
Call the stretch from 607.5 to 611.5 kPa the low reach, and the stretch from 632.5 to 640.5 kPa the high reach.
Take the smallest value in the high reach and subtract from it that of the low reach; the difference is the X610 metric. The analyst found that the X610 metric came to -71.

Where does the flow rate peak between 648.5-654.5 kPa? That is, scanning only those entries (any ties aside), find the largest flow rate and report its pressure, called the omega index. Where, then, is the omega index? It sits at 654 kPa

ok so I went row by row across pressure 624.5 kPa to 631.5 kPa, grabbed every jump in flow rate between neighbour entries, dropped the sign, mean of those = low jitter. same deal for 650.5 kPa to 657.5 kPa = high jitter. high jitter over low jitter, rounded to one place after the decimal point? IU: 1.6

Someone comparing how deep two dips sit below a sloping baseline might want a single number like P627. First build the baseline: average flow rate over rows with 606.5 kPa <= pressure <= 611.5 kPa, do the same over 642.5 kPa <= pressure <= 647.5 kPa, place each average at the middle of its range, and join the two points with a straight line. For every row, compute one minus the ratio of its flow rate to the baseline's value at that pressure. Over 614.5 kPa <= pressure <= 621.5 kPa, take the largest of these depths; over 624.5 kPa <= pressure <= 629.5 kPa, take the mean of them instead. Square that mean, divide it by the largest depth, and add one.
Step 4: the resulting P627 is 1.280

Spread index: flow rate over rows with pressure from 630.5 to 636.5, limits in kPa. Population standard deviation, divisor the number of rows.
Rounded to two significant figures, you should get 10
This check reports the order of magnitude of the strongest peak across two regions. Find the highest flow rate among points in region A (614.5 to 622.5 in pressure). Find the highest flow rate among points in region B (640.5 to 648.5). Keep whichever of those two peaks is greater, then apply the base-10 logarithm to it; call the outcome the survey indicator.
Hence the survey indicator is 2.57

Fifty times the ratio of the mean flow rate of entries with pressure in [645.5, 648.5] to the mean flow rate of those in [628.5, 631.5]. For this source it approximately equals 66.8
